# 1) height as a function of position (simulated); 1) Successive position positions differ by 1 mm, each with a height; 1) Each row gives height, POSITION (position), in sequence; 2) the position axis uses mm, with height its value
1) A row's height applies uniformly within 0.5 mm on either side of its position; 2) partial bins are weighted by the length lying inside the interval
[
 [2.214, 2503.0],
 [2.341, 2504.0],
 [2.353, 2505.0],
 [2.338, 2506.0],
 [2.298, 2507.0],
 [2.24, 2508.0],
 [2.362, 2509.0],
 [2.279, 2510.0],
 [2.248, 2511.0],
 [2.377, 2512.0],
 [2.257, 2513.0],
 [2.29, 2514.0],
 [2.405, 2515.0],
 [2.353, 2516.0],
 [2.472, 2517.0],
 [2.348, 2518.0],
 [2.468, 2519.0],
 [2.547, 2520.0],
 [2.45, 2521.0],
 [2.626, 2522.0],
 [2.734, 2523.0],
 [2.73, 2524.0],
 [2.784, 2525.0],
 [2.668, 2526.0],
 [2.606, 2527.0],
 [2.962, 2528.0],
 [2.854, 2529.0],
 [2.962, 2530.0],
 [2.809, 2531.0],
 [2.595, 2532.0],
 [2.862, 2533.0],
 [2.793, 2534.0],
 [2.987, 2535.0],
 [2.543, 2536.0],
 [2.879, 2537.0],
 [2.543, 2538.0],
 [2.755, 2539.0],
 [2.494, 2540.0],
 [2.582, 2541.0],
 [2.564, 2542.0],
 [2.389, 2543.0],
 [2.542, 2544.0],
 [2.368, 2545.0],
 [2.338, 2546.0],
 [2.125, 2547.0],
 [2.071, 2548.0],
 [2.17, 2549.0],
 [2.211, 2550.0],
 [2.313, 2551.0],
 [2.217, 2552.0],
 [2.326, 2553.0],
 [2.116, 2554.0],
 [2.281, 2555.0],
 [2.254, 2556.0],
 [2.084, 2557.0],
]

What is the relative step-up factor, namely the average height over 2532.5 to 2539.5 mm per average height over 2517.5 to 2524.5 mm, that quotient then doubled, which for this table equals 2.16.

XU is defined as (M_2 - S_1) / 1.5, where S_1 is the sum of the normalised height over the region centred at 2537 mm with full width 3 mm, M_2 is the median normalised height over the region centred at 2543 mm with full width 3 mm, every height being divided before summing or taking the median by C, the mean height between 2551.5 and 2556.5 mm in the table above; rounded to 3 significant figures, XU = -1.61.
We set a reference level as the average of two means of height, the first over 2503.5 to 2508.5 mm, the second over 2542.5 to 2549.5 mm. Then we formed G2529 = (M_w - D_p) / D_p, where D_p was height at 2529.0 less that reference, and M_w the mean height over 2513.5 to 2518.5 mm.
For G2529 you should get 3.3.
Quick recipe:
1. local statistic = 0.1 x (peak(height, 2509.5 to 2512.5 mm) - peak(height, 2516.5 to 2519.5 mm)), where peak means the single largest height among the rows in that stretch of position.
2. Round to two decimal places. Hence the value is -0.01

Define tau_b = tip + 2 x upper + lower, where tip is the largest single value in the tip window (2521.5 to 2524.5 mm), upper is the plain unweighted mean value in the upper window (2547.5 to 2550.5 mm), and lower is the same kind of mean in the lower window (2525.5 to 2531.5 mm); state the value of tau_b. 9.8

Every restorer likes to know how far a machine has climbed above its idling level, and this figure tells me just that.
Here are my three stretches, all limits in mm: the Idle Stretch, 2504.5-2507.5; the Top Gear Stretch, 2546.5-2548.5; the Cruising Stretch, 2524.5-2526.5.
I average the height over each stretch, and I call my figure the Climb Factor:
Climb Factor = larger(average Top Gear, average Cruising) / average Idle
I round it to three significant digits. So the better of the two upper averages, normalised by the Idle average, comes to 1.17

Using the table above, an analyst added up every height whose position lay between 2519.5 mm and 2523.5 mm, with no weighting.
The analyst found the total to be 10.4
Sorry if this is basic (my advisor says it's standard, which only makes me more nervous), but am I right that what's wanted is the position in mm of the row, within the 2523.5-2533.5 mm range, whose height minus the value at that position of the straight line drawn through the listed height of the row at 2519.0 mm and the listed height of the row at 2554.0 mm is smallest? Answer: 2527.0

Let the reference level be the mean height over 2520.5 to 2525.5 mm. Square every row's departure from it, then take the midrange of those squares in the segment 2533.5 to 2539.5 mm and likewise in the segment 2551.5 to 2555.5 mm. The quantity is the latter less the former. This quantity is 0.15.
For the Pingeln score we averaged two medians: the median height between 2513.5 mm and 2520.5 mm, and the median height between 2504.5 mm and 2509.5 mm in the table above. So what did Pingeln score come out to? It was 2.37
